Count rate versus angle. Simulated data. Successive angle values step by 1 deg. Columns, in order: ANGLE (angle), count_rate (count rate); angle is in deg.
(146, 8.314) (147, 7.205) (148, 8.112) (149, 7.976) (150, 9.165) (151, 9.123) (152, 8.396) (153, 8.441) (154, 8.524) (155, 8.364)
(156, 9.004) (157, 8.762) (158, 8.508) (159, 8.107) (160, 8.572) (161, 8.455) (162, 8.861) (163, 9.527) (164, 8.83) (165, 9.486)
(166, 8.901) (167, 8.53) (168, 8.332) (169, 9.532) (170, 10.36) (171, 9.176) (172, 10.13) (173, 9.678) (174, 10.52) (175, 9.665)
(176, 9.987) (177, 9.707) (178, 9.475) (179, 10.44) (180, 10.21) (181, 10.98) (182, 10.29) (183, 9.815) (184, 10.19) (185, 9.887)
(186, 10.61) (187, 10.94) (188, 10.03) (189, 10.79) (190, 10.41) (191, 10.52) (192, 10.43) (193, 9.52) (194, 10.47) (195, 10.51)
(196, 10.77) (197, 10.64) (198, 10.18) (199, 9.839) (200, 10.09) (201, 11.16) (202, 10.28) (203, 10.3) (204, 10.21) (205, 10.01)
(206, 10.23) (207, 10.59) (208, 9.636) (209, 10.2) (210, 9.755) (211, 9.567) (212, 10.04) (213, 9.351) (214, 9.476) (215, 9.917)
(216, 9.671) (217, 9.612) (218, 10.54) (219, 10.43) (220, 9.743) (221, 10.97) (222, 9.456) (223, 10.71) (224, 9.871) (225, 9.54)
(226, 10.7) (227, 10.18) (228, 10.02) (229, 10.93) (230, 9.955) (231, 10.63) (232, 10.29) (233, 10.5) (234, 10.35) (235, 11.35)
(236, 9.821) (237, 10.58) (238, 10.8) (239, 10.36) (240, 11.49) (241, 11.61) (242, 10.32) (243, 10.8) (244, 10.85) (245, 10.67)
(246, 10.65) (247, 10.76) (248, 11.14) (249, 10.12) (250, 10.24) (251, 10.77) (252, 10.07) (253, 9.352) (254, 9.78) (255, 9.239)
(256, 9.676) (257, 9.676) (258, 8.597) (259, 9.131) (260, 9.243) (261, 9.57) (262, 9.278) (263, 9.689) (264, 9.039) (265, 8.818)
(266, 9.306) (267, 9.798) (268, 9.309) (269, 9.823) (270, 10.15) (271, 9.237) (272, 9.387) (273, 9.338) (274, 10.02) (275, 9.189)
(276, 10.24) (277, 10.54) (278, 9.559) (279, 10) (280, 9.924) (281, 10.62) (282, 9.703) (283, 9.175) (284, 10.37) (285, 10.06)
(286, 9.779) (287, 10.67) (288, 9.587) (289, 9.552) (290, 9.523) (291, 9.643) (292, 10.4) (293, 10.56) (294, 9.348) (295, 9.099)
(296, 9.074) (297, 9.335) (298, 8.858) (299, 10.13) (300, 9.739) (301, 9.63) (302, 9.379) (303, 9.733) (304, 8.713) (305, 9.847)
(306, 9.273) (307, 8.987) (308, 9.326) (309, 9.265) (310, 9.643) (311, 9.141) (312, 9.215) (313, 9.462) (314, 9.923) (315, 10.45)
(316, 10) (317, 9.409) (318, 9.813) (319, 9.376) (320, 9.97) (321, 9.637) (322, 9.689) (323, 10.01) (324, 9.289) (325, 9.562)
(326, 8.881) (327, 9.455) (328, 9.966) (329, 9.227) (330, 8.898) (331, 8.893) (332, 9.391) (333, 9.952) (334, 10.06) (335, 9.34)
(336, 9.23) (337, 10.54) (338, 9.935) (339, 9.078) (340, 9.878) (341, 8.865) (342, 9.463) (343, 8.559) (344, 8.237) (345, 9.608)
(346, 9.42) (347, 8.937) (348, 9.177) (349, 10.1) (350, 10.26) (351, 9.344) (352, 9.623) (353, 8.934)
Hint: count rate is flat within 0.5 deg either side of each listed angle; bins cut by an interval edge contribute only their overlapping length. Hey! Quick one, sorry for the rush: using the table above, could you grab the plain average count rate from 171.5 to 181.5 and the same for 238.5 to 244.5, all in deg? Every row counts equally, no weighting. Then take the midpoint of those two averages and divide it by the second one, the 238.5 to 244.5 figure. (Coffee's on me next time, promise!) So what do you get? 0.962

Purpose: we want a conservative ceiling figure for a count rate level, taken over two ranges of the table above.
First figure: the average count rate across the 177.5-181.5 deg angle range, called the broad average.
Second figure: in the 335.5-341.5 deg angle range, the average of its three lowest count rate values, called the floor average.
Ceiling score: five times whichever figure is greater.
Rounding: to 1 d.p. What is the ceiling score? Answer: 51.4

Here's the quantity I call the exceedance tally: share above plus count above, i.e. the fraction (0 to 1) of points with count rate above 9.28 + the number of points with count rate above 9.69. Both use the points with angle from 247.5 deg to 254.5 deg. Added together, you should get 7.00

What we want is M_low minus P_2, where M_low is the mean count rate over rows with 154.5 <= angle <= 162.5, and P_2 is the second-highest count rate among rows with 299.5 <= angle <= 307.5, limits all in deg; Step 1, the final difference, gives -1.2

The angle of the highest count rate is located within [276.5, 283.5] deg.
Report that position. 281 deg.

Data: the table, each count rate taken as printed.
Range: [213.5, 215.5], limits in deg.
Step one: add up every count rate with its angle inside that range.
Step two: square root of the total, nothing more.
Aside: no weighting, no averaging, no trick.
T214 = 4.40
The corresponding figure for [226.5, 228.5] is 4.49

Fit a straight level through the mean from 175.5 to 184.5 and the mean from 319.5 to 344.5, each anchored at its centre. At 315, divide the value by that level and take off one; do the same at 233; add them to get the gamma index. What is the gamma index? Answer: 0.16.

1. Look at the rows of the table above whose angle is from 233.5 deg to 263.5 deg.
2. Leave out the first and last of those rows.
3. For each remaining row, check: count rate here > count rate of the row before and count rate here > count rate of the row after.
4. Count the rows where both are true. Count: 8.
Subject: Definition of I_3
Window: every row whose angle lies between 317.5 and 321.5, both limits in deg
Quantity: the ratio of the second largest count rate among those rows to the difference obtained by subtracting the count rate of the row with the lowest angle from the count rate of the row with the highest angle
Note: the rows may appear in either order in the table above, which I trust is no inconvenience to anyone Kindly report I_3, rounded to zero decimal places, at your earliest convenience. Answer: -56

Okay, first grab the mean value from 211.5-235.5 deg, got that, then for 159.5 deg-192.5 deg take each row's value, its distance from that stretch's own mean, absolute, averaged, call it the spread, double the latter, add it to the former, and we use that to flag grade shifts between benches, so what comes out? 11.4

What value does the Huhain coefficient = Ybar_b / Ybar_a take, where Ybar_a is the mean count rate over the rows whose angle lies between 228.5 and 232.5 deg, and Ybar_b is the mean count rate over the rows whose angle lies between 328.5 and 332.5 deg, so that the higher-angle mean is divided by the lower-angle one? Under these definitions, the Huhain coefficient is 0.871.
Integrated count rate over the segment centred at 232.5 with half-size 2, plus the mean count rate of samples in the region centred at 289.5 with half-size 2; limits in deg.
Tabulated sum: 51.3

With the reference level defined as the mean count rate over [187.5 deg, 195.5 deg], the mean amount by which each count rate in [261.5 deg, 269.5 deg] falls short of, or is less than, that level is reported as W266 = 1.0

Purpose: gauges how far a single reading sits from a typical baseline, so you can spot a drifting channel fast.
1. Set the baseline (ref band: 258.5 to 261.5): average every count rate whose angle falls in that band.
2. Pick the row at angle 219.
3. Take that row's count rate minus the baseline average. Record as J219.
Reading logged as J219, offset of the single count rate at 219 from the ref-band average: 1.1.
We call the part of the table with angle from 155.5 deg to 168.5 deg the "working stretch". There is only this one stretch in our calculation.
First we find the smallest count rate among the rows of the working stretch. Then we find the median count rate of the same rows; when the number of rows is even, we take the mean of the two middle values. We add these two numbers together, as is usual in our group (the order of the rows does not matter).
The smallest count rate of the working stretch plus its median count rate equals 16.9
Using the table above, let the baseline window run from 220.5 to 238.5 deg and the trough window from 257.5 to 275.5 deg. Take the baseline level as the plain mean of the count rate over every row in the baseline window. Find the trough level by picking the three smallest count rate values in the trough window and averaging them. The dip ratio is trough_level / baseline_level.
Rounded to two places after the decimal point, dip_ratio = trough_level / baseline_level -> 0.85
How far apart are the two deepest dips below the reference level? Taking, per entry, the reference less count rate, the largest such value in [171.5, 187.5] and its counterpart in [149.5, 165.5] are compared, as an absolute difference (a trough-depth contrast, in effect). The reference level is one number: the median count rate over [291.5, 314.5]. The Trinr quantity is 1.4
